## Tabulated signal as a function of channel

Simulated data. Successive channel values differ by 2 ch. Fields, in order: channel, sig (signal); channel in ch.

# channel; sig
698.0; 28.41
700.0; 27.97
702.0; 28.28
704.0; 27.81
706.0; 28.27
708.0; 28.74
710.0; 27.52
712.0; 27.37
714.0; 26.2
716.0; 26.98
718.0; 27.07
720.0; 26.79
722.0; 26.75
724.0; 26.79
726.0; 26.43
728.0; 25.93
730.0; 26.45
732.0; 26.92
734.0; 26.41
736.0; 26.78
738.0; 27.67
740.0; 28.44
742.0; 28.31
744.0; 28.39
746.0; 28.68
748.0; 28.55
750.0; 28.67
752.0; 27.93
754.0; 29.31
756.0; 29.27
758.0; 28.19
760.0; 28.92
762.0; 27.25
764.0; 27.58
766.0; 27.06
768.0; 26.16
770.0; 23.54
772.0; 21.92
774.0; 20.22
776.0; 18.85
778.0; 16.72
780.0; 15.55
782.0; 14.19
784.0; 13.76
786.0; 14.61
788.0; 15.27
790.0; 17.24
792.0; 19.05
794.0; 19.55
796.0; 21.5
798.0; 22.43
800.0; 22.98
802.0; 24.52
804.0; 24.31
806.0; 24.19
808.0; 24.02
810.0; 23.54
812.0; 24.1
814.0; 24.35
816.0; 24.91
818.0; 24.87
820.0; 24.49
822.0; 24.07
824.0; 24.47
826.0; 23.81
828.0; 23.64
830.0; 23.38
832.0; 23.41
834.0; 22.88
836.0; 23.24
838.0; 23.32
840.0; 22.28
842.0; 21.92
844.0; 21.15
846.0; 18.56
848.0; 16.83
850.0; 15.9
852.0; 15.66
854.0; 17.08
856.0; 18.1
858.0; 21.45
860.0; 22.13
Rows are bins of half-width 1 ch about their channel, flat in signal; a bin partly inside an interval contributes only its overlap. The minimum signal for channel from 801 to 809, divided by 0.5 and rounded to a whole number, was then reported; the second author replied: 48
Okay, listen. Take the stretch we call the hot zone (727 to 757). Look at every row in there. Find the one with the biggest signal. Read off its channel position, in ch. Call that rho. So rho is 754.0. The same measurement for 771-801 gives 800.0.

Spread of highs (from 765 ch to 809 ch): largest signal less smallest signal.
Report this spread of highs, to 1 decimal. 13.3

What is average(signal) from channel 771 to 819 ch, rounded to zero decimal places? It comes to 21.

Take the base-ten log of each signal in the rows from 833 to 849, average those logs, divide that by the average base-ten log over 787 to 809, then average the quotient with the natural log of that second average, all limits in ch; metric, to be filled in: 0.641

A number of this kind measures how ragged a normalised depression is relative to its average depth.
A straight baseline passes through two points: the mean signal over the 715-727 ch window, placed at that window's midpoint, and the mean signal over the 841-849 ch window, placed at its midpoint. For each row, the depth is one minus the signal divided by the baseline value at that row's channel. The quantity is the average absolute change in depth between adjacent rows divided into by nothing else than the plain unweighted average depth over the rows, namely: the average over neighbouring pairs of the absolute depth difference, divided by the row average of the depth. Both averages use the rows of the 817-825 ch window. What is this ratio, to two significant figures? -0.10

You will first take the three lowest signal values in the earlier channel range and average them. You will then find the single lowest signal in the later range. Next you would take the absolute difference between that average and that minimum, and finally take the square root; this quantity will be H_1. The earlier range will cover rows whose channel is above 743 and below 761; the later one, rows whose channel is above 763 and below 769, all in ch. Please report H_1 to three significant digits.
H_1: 1.42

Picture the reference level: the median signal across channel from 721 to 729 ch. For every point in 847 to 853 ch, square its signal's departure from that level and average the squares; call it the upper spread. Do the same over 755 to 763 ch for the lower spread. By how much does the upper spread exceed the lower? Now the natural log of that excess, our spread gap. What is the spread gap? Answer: 5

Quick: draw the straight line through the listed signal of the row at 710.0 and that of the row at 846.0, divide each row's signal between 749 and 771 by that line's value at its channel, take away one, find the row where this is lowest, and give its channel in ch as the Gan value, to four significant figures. 770.0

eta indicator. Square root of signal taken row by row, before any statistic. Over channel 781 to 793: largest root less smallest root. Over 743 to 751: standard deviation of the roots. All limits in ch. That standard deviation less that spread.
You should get -0.6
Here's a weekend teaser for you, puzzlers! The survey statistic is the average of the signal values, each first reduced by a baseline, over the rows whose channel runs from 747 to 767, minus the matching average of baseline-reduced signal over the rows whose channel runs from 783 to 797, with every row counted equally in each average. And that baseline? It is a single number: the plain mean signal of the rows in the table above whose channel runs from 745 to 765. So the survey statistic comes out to 11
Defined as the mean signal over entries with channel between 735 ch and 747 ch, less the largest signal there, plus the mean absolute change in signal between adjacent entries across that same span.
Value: -0.20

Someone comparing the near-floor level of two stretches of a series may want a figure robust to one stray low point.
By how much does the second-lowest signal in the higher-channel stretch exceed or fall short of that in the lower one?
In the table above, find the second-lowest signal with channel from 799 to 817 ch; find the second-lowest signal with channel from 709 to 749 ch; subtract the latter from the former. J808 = -3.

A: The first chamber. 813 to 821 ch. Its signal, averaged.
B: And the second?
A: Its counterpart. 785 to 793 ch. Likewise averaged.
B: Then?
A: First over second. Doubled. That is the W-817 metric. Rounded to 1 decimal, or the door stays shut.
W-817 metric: 3.0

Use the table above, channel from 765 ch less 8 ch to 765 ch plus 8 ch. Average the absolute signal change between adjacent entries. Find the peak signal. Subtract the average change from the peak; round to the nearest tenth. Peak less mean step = 27.7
